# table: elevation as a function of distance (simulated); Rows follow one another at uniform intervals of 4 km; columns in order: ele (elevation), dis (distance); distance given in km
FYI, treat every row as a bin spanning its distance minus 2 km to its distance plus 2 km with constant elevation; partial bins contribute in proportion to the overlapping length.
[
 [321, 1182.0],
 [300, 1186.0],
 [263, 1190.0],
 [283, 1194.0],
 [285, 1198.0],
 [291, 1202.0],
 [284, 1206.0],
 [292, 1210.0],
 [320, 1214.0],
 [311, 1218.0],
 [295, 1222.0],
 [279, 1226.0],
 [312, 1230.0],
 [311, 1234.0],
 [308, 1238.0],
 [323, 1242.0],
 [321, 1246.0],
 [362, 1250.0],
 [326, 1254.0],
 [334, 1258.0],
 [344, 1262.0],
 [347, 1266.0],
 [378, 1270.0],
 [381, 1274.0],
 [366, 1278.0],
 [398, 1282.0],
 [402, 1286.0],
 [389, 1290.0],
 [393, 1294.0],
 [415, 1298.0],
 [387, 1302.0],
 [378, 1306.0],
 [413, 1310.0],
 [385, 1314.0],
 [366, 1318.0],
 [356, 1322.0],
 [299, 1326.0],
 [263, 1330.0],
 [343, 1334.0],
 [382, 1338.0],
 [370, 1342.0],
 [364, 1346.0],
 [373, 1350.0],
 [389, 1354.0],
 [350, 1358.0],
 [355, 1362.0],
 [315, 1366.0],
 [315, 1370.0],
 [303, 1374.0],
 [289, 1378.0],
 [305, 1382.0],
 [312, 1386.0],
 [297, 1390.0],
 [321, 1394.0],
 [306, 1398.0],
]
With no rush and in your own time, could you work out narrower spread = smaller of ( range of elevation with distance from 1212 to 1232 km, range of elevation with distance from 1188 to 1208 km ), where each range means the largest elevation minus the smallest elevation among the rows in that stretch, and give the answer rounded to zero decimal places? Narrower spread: 28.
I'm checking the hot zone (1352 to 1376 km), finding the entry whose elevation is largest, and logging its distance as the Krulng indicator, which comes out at 1354.0 km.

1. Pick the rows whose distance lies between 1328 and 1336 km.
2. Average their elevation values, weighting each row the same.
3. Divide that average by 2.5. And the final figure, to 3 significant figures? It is 121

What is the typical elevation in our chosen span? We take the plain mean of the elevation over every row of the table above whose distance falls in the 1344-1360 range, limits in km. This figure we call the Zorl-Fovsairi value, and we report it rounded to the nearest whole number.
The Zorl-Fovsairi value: 369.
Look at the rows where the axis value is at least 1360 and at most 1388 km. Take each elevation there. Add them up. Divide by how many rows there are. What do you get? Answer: 313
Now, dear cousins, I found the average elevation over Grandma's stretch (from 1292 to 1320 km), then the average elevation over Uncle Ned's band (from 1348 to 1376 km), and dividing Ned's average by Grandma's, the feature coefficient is 0.88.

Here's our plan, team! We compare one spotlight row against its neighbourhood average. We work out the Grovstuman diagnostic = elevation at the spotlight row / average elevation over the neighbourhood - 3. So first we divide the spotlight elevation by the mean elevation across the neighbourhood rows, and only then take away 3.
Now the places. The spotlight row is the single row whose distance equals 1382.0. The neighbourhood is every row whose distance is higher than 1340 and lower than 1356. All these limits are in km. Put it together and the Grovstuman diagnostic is -2.18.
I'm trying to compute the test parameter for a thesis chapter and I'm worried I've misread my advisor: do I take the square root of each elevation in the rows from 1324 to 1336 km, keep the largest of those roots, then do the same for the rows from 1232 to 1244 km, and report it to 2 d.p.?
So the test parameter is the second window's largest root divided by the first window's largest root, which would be 0.97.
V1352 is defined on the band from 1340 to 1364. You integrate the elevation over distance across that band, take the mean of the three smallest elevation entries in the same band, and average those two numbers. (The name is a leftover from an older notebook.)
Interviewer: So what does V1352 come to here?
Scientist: 4580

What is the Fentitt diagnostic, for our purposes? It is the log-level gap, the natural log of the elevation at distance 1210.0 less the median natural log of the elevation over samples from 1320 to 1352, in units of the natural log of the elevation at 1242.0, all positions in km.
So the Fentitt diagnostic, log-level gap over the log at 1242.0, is -0.04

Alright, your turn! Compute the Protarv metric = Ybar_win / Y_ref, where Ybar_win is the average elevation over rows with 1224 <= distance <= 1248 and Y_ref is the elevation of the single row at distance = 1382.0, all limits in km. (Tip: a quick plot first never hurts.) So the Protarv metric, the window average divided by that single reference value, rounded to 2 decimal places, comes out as 1.01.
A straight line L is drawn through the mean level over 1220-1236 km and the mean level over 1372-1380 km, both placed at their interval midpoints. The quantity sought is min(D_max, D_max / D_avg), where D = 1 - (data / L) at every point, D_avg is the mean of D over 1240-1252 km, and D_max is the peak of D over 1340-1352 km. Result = -0.23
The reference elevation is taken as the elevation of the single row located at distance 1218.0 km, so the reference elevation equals 311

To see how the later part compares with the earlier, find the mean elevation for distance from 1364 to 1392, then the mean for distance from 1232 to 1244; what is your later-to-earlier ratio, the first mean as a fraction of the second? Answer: 0.97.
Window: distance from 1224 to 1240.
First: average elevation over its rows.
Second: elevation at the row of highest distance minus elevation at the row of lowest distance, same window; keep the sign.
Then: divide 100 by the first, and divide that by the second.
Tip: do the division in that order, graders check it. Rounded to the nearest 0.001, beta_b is 0.011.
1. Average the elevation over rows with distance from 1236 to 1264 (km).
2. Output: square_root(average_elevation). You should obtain 18.2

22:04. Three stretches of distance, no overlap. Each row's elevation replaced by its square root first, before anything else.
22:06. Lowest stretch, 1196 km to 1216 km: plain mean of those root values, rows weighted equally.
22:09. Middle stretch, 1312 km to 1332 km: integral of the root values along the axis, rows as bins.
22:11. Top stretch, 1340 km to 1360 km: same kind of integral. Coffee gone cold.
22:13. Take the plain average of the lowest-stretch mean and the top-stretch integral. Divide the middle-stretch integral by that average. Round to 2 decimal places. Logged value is 1.82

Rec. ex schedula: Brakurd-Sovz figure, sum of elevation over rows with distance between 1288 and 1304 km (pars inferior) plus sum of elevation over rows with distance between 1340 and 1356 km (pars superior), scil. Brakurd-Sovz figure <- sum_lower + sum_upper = 3080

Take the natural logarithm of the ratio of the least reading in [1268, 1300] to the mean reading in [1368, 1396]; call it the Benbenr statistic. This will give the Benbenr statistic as 0.2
